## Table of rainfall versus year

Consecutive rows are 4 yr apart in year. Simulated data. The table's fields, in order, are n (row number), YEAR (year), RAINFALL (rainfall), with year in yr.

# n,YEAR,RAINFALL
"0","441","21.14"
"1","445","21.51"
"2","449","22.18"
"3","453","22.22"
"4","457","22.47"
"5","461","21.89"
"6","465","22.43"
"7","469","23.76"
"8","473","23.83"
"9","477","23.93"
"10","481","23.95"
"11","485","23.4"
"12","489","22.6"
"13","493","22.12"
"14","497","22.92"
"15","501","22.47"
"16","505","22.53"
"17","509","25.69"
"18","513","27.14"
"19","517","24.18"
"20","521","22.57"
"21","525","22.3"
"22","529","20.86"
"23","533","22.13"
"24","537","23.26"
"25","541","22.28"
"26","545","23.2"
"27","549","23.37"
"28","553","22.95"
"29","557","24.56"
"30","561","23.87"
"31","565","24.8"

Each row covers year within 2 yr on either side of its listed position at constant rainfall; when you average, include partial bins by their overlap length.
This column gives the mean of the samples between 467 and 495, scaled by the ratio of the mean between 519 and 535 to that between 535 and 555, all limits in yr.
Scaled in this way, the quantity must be 22.3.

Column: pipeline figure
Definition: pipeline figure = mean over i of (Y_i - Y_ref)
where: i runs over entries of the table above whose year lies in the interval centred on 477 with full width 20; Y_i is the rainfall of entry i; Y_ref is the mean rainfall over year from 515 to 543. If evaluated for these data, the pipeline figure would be 1.3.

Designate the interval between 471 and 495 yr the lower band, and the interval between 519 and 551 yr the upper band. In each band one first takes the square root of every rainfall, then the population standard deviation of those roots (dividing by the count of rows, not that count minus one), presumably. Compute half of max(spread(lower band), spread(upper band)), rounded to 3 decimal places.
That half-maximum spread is 0.041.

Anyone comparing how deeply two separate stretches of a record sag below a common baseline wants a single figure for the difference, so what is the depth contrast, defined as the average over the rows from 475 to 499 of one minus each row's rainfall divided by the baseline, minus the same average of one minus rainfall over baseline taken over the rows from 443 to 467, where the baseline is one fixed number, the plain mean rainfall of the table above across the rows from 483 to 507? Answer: -0.05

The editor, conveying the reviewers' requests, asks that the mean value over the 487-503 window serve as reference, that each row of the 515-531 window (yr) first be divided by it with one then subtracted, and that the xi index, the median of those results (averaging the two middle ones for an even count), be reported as 0.00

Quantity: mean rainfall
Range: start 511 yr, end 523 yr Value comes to 24.6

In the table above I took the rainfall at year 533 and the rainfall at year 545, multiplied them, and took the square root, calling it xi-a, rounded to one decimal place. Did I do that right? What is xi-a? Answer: 22.7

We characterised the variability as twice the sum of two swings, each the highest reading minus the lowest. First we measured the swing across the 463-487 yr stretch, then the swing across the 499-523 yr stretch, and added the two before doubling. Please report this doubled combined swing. 12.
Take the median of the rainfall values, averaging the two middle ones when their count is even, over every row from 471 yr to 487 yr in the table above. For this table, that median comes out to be 23.9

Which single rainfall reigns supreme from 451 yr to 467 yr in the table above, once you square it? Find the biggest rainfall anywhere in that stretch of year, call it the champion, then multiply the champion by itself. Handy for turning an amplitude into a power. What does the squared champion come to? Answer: 505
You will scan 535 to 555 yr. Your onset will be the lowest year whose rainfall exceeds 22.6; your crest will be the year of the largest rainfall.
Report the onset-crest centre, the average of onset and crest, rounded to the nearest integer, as 543 yr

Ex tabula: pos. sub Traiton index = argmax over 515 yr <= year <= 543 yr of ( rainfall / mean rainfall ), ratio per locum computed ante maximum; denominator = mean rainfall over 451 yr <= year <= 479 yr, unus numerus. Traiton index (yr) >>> 517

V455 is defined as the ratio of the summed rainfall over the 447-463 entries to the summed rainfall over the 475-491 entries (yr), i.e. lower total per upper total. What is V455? 0.95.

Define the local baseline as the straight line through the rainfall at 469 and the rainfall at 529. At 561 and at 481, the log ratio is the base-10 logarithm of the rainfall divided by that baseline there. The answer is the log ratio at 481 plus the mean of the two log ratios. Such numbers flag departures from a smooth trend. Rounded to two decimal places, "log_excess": 0.07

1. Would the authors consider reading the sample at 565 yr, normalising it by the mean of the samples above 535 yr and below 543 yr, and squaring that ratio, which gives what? 1.19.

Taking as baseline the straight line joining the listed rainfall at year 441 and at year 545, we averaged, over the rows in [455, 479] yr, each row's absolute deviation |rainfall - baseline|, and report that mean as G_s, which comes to 1.4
